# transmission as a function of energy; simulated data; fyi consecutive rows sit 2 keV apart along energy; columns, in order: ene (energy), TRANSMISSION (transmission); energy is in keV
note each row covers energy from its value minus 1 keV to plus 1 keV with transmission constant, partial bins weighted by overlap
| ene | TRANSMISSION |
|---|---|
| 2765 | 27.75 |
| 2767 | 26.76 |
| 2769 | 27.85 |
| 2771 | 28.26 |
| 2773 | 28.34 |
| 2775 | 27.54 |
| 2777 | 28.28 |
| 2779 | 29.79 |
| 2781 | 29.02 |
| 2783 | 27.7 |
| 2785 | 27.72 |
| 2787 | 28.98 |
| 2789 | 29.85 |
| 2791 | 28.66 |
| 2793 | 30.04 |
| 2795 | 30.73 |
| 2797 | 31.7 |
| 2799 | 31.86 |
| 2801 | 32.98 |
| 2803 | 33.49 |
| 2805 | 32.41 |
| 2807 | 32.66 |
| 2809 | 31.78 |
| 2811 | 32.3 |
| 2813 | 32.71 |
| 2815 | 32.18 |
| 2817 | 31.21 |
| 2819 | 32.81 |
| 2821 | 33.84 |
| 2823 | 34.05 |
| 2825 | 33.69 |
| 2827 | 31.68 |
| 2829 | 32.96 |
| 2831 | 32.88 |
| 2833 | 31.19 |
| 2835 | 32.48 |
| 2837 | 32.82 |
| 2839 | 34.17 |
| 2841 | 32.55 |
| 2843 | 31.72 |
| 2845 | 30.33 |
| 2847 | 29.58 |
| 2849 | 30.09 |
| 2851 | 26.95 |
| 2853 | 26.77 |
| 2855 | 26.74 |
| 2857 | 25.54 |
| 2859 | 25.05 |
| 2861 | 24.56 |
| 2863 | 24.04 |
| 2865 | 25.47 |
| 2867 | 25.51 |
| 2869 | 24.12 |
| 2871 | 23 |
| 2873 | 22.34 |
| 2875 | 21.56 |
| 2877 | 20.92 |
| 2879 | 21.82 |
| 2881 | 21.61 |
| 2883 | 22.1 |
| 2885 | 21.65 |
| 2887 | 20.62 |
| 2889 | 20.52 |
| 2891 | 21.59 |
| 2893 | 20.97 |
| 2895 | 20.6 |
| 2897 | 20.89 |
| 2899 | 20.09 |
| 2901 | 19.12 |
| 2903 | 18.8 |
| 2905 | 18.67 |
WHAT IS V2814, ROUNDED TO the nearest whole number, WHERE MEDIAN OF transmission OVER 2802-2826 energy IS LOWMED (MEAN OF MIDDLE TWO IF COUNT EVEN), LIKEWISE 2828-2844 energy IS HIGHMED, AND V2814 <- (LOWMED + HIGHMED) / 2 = 33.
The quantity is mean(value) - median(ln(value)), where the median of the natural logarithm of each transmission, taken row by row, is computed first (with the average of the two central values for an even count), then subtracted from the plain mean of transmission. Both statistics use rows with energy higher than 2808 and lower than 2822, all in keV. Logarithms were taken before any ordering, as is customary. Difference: 28.9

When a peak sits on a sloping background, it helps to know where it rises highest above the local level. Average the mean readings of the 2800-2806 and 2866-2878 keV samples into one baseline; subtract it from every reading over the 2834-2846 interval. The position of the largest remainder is 2839 keV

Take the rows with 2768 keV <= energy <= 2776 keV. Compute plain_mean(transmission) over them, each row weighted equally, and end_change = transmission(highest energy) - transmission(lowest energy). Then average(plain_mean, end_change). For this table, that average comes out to 14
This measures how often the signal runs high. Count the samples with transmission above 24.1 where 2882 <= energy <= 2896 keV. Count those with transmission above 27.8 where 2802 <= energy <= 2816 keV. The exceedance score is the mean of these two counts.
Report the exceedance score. 3.50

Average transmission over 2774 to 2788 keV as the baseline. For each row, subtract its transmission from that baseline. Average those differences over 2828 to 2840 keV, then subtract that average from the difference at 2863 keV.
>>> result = 9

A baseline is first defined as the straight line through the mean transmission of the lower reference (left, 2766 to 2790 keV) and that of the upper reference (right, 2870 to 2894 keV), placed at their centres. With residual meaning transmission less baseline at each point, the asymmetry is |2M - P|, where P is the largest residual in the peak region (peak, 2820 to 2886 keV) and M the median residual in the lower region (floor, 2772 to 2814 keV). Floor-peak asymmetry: 4.5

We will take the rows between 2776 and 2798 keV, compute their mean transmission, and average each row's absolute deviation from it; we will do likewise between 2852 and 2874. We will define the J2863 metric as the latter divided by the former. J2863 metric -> 1.1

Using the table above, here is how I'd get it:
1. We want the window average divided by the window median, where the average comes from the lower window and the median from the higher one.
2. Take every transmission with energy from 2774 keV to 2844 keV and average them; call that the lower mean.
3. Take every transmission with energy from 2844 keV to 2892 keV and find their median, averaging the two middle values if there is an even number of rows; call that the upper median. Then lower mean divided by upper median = 1.31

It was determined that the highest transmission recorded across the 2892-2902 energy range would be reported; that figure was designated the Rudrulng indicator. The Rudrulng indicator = 20.97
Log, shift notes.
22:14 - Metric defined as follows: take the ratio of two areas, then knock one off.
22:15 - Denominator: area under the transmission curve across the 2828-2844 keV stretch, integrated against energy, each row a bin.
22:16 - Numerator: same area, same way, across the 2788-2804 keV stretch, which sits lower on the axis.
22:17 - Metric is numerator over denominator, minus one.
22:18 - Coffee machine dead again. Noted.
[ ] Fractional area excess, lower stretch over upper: -0.04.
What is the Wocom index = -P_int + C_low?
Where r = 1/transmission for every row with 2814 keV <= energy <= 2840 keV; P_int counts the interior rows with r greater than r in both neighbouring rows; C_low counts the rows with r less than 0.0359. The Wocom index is 10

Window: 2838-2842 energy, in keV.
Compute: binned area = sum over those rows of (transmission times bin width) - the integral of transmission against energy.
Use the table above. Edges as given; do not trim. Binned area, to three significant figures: 133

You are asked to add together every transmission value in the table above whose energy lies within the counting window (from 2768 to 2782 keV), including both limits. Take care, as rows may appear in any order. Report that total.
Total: 199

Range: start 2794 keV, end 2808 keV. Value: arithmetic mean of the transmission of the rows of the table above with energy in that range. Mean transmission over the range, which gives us 32.3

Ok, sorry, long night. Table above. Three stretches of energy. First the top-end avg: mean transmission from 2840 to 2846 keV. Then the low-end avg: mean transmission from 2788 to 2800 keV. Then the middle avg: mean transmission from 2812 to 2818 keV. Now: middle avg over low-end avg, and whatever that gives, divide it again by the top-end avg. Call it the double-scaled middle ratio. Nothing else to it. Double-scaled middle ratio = 0.033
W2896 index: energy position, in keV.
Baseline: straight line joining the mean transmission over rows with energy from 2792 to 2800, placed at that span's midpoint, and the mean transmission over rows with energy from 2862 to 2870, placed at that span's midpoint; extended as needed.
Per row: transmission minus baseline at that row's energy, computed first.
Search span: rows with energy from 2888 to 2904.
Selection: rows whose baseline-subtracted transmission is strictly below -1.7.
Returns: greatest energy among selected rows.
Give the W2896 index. 2903 keV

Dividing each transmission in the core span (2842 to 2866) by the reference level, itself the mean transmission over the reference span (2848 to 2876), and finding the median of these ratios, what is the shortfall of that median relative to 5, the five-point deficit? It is 3.94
